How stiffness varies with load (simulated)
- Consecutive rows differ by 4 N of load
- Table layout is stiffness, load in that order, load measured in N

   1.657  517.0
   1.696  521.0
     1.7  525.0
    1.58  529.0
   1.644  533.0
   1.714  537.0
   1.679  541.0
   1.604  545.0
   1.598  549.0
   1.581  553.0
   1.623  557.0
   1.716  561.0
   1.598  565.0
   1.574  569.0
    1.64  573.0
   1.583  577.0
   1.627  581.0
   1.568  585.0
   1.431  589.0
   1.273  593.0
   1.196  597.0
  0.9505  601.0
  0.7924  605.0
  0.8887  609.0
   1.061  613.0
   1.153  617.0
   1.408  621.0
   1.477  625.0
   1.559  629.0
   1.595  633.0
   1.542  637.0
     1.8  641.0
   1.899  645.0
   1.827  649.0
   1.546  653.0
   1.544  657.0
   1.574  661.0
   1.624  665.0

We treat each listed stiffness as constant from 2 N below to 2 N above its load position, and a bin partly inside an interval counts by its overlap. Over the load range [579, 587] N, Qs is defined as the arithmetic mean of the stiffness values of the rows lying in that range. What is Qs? 1.60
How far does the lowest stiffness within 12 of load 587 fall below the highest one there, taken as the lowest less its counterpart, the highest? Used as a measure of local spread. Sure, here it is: -0.43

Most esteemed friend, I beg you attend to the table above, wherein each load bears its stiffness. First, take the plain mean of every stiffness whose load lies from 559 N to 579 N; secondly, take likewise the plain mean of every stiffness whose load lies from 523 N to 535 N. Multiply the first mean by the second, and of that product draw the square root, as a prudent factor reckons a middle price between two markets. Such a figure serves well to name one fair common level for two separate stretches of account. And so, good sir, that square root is 1.63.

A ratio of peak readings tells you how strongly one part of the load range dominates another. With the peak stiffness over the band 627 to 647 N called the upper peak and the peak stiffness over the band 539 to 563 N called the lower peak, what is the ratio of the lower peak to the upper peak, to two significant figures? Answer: 0.90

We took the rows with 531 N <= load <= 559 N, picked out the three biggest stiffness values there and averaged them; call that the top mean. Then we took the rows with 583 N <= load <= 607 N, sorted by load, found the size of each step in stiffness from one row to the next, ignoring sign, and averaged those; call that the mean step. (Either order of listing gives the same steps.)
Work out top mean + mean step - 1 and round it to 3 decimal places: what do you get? 0.834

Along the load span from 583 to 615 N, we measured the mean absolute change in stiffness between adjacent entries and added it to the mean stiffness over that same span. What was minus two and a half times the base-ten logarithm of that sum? -0.28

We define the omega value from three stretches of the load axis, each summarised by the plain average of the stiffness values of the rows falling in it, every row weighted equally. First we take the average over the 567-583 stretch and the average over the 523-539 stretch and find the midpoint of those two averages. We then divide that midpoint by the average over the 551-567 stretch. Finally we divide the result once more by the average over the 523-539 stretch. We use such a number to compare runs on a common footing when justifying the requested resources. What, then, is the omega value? 0.60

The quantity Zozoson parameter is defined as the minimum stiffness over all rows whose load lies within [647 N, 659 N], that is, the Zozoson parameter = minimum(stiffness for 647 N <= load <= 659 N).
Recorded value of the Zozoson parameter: 1.544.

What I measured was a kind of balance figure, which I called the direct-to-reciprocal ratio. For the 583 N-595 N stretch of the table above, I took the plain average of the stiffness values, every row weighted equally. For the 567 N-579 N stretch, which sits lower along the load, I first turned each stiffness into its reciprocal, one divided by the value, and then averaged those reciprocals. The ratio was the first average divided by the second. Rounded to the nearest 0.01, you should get 2.28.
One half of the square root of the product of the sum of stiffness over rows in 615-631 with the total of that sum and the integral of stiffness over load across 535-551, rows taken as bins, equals 6.7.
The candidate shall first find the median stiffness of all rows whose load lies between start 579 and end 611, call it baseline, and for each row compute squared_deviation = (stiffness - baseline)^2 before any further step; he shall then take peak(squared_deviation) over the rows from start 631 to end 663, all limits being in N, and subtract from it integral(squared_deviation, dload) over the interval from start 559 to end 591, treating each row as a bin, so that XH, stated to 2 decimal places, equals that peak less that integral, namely -3.83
